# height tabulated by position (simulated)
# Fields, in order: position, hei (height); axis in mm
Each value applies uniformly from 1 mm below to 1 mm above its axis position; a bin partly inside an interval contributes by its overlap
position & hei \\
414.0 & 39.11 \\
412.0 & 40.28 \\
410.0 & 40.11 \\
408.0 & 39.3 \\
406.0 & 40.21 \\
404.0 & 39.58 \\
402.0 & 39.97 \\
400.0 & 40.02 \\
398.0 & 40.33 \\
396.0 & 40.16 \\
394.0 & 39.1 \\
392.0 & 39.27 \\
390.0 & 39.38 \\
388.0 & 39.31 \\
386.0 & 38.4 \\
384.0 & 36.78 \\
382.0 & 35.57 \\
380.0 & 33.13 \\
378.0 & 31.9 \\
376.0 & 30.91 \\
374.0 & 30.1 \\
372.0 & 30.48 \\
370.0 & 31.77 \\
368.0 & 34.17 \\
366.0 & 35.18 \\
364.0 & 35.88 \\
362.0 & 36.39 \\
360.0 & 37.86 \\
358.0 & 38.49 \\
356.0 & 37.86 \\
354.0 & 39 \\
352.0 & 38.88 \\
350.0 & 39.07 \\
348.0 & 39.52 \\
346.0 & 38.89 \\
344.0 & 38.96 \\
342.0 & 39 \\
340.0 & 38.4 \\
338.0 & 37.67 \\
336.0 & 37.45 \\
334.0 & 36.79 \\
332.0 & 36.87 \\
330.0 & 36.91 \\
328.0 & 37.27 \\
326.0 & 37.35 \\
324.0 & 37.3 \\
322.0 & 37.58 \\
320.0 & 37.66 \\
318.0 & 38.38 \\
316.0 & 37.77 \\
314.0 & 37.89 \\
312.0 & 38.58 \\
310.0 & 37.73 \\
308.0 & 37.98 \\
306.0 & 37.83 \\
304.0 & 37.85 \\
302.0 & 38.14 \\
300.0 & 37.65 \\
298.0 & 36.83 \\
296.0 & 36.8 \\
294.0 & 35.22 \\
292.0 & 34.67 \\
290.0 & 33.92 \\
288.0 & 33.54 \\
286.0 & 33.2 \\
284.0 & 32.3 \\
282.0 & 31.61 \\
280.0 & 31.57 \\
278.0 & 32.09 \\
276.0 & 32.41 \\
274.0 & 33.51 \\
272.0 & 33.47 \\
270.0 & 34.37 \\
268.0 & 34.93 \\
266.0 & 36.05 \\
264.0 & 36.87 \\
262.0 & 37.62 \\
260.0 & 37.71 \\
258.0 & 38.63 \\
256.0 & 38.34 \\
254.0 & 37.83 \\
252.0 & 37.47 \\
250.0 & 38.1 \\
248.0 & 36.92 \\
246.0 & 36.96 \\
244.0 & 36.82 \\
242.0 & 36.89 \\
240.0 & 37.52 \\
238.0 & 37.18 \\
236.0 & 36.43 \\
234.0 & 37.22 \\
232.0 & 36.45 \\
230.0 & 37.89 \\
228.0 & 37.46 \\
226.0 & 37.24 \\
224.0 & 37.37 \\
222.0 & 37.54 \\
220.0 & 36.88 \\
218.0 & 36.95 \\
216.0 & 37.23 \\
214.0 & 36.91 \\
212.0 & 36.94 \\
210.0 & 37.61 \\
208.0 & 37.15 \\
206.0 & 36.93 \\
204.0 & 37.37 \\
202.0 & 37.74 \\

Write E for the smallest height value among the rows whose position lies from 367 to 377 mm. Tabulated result 30.1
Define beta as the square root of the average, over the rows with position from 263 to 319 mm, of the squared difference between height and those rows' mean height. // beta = 2.3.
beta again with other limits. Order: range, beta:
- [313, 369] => 1.2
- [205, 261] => 0.5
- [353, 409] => 3.3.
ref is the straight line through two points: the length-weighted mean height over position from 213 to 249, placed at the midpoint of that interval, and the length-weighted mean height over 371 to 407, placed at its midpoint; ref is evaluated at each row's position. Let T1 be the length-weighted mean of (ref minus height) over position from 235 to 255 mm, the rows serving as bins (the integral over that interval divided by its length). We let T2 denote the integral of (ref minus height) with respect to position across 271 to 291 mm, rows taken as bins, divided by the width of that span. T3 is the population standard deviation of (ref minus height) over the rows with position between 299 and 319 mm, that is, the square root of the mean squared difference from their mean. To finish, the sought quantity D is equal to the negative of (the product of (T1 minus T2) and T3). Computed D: 1.3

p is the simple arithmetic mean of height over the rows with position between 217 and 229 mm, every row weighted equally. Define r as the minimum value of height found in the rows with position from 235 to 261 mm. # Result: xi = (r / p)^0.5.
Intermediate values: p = 37.2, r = 36.43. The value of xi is 0.99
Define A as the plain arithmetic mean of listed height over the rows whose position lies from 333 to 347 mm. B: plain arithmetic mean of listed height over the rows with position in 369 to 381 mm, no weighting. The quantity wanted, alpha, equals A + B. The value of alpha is 69.5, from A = 38.2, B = 31.4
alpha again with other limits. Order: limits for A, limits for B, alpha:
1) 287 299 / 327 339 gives 72.3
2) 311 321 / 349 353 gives 77.0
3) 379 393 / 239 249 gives 74.4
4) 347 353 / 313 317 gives 77.0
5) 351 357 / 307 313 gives 76.7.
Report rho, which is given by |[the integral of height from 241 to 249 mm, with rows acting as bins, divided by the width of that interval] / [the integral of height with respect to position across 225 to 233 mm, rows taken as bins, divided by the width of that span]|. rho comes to 0.99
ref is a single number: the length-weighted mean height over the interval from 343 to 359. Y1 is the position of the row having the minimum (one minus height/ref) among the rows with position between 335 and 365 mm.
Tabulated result 348.0 mm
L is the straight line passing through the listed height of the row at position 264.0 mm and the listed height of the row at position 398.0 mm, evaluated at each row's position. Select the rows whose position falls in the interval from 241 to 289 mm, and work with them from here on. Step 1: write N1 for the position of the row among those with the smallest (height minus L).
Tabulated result 282.0 mm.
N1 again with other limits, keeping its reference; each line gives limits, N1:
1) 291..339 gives 292.0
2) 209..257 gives 236.0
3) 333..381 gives 374.0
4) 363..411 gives 374.0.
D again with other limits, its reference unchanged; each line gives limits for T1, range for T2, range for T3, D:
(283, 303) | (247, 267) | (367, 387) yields -6.2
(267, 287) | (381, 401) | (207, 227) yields -1.5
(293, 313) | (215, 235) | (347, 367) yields 0.5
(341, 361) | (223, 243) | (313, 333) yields 0.7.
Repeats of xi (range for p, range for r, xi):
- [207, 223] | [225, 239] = 0.99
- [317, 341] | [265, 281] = 0.92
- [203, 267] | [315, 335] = 0.99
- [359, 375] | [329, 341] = 1.04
